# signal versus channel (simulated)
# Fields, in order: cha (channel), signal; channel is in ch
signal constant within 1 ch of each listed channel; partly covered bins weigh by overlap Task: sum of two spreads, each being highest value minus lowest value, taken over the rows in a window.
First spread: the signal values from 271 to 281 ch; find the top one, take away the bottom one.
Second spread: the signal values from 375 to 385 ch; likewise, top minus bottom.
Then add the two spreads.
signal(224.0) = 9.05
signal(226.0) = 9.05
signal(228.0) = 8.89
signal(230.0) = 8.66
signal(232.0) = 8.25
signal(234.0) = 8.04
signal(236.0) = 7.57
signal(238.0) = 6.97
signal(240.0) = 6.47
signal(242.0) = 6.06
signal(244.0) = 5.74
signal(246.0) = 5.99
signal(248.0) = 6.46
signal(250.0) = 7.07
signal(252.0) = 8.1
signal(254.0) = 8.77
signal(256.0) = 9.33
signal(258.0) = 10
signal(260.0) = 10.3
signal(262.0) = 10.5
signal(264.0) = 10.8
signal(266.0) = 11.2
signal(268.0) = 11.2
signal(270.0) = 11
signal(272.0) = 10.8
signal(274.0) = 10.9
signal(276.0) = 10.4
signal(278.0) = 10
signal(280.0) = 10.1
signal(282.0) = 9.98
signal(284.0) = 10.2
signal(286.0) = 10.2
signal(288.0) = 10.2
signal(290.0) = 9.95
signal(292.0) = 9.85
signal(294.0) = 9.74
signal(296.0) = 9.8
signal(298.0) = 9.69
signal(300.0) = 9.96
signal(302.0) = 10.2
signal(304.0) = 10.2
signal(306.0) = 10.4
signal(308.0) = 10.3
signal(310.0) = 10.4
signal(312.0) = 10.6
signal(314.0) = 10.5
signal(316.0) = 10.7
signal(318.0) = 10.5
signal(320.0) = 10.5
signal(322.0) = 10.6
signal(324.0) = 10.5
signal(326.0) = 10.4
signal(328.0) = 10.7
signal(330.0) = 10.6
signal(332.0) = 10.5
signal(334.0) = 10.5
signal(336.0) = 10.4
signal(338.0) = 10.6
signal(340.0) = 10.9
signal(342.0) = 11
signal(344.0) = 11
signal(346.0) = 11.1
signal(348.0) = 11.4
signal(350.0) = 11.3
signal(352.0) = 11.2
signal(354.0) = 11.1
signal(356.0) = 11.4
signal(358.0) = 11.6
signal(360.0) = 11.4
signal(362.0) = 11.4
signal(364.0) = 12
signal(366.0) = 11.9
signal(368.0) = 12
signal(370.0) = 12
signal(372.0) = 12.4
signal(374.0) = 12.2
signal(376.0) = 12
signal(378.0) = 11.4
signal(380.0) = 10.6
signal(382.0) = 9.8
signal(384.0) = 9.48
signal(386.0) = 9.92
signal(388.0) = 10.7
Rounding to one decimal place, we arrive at 3.4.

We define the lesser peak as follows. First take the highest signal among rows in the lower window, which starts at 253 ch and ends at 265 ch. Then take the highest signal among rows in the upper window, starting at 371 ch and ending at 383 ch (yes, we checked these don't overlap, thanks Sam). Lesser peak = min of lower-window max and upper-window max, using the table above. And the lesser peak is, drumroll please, 10.8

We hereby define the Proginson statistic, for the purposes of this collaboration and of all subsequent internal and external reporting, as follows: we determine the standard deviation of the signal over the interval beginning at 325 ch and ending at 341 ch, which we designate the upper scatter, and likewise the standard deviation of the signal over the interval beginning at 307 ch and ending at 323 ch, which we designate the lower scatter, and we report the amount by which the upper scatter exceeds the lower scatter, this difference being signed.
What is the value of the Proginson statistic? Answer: 0.04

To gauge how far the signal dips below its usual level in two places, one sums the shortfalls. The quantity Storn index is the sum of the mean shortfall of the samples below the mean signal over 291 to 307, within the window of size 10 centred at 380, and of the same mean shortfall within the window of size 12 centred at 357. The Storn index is -2.0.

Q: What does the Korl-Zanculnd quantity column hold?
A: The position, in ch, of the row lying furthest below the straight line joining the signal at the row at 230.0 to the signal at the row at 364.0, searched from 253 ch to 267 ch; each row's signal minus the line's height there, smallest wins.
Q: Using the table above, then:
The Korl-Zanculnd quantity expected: 254.0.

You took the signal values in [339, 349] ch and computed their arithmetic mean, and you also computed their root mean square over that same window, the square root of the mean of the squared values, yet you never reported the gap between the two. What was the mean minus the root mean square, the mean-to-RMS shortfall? -0.0013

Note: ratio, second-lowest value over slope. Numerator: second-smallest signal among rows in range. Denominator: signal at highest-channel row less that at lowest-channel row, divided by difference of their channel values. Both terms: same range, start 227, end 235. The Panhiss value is -58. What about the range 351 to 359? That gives 168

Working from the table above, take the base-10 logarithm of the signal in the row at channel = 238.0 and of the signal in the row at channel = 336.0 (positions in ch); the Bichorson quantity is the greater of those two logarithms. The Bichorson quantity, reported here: 1.02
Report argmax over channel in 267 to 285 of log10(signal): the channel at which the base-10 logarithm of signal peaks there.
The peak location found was 268.0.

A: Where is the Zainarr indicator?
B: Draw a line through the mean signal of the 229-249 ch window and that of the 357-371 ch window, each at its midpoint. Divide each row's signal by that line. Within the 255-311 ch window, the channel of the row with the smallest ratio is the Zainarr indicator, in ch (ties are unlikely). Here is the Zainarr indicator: 298.0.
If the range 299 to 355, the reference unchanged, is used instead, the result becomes 336.0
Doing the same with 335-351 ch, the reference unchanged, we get 336.0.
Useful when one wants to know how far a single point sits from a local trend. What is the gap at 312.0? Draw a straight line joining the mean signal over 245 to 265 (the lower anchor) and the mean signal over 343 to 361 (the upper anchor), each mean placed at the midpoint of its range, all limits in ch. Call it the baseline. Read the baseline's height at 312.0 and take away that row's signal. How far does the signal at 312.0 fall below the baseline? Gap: -0.37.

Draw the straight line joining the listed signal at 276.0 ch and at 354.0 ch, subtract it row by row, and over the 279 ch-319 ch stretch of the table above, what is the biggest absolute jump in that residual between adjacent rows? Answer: 0.268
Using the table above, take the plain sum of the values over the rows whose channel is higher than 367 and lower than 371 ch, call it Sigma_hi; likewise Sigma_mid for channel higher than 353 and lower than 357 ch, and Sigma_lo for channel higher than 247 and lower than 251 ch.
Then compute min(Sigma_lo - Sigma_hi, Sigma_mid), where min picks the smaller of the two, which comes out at -10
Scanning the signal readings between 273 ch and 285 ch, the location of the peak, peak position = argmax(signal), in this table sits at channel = 274.0 ch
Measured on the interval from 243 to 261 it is 260.0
